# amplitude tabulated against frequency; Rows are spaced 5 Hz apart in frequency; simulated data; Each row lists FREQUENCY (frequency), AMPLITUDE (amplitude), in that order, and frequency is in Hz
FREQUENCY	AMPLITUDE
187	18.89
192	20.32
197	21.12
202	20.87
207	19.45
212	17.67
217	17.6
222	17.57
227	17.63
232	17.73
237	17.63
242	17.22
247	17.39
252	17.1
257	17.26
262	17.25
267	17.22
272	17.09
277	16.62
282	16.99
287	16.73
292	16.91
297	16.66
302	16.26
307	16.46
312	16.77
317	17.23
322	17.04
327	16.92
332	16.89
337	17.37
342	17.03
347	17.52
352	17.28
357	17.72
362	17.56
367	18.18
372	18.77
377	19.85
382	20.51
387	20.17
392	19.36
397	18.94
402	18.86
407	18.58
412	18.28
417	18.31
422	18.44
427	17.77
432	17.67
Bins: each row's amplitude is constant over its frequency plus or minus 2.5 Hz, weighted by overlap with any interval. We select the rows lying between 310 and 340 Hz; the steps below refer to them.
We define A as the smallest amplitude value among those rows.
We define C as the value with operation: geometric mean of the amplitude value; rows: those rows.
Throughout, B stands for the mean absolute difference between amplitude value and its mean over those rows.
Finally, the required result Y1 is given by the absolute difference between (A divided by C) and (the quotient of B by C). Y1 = 0.97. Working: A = 16.77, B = 0.18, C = 17.0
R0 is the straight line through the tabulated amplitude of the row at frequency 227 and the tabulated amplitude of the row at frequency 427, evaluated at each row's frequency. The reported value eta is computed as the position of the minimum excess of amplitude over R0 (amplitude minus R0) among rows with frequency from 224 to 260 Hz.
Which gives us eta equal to 252 Hz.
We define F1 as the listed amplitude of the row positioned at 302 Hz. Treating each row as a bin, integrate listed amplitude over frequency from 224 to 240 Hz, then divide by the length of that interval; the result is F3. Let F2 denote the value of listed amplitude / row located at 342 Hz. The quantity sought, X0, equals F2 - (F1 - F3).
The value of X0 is 18.4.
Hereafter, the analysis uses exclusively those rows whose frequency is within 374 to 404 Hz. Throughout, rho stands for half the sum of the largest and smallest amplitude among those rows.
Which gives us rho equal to 19.7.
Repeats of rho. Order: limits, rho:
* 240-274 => 17.2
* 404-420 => 18.4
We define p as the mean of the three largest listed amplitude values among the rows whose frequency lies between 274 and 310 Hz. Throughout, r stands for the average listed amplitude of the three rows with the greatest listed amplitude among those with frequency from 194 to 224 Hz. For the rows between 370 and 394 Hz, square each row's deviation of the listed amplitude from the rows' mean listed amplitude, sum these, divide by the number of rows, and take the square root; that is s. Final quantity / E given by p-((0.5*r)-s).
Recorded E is 7.2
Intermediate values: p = 16.88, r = 20.5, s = 0.61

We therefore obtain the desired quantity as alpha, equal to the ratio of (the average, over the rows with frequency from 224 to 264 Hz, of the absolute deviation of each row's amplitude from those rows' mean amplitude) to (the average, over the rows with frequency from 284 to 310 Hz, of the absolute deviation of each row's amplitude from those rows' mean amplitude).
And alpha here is 1.0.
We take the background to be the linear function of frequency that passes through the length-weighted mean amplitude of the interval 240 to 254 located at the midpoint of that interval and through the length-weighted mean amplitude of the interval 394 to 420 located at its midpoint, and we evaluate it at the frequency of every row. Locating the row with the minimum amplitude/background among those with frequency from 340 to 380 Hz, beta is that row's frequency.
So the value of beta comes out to 342 Hz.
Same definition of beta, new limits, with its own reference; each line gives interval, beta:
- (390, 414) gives 412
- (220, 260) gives 252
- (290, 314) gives 302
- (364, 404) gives 367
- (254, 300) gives 297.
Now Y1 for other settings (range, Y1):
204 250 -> 0.95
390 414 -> 0.96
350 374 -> 0.94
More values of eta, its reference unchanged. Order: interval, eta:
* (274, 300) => 277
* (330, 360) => 332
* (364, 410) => 367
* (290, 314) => 302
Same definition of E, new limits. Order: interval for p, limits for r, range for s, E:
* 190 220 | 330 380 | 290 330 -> 11.6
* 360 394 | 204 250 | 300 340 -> 11.4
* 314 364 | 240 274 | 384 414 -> 9.6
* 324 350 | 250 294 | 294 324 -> 9.0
